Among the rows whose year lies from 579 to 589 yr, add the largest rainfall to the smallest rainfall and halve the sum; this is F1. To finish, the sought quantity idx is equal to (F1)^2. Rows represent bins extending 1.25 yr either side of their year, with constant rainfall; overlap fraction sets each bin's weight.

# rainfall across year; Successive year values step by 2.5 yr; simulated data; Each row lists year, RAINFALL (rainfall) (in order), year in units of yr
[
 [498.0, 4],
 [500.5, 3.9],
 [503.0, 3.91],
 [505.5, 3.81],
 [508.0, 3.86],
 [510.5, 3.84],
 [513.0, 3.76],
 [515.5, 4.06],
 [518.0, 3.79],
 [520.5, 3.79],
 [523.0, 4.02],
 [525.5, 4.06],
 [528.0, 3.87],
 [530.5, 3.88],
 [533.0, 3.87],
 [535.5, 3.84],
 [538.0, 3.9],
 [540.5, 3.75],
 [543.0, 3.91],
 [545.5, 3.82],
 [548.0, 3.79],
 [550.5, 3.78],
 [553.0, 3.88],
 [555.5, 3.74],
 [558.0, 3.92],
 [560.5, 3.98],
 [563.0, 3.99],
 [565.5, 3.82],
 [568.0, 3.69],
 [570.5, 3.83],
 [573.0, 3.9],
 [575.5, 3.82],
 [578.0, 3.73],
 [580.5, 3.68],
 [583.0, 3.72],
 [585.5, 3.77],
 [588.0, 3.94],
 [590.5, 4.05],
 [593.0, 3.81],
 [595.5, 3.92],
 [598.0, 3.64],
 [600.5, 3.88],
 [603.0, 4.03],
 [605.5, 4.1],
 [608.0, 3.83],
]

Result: 14.5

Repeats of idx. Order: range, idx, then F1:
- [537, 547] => 14.7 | 3.830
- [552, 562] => 14.9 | 3.860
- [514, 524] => 15.4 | 3.925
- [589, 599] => 14.8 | 3.845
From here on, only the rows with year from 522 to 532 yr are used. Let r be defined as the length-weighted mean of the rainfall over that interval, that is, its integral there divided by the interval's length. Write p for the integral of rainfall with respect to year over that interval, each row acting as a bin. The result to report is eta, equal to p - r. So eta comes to 36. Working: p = 40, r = 3.954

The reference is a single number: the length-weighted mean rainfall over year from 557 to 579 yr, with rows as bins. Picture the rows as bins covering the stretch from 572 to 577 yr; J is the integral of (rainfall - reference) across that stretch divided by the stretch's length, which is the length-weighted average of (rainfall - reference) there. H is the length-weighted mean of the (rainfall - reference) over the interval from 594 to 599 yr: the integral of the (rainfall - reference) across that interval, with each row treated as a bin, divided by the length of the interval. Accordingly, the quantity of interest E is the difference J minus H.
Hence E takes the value 0.063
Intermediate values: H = -0.065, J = 0.00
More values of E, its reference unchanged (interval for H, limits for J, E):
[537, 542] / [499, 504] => 0.084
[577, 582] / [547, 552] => 0.085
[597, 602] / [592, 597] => 0.077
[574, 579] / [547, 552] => 0.006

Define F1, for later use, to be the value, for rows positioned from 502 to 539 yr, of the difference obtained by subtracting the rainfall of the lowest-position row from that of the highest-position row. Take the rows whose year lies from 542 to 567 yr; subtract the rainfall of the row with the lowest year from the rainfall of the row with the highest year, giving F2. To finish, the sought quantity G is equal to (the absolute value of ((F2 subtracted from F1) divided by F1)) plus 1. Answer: 9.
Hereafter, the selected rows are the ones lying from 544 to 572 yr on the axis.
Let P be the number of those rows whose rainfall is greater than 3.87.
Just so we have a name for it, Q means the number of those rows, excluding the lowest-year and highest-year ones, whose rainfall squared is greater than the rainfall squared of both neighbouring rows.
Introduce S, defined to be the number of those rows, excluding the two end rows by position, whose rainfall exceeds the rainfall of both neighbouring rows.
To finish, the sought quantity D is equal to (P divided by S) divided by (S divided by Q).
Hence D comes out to 2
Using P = 4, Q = 2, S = 2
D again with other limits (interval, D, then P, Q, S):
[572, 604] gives 3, 6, 2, 2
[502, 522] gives 1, 2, 2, 2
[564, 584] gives 1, 1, 1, 1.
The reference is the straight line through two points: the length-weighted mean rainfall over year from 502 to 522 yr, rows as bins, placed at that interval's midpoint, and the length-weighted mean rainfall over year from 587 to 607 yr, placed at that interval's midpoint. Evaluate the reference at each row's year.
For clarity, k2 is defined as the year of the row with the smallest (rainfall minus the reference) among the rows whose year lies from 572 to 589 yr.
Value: 580.5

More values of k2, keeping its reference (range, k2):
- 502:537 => 513.0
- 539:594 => 580.5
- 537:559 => 555.5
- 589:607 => 598.0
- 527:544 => 540.5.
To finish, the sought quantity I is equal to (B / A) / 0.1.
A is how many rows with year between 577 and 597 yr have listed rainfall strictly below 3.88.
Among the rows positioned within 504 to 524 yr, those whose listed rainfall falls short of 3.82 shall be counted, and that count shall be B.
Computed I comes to 8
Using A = 5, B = 4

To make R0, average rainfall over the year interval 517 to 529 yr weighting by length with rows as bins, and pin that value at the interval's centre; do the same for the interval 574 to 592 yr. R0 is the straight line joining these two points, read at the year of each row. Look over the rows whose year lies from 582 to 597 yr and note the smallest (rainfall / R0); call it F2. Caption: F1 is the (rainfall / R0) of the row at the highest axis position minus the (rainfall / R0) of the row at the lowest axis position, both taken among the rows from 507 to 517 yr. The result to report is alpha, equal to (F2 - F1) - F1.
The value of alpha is 0.87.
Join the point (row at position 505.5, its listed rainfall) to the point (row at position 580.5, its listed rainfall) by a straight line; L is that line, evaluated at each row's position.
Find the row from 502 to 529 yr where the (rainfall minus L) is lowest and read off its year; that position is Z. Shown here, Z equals 513.0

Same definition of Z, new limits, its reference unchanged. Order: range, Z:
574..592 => 580.5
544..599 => 568.0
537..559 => 540.5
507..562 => 513.0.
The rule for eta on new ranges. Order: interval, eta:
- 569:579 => 34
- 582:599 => 61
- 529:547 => 65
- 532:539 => 23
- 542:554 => 42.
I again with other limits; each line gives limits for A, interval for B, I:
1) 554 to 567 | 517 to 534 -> 10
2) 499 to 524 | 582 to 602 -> 7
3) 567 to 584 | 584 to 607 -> 5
